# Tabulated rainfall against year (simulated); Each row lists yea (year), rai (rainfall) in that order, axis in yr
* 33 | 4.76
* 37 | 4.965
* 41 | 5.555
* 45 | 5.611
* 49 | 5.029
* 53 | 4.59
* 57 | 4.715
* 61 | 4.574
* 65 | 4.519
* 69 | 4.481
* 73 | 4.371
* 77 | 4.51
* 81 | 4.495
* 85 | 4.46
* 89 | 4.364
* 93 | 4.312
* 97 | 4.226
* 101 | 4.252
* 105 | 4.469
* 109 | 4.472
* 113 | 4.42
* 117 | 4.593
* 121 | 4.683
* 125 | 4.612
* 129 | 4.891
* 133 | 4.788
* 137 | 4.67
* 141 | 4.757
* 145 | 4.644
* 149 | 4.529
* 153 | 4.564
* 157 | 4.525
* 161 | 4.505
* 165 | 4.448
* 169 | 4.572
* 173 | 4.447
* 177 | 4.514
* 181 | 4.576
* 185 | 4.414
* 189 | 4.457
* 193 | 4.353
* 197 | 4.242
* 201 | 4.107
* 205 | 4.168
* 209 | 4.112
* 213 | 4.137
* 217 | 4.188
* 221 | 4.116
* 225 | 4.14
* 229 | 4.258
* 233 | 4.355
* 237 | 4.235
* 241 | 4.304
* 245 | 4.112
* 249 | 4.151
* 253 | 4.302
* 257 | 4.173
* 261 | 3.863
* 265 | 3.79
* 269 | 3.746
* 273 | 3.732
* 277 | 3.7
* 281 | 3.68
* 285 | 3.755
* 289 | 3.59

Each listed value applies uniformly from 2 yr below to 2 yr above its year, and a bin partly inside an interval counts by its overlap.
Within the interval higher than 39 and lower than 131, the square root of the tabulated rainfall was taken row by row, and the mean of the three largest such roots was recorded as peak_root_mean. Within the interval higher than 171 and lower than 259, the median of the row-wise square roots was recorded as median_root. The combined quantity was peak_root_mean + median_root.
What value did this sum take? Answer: 4.38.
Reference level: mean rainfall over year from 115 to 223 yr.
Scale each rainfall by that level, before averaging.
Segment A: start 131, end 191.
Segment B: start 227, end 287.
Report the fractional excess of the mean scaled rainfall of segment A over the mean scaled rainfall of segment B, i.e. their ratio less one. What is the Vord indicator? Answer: 0.14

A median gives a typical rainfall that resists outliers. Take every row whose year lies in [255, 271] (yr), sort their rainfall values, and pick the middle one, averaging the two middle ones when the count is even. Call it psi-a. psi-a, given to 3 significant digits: 3.83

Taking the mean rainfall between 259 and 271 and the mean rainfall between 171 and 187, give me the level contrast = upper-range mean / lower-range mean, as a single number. 0.85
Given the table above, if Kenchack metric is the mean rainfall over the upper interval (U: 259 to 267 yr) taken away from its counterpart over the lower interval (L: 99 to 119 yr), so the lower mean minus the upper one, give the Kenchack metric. 0.61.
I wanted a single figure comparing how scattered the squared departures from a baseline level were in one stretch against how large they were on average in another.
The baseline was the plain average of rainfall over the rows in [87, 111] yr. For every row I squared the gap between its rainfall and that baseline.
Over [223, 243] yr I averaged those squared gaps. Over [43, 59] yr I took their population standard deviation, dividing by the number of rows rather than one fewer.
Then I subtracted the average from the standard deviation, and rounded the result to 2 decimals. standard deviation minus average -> 0.60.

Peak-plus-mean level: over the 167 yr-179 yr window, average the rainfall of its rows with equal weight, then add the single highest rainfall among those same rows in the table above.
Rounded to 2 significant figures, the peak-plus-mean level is 9.1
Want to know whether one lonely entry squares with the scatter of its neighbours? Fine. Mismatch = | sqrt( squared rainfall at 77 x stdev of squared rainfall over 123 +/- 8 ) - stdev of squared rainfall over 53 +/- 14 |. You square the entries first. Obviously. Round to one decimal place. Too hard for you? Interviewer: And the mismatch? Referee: 0.4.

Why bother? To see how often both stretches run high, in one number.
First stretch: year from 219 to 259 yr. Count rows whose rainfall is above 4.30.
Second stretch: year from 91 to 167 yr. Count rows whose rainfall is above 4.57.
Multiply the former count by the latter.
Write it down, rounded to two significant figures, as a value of 24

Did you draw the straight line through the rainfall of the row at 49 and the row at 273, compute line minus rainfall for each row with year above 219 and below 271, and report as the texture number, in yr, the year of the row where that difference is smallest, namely 253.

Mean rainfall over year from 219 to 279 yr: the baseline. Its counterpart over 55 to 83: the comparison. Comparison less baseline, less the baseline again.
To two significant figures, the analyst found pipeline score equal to -3.6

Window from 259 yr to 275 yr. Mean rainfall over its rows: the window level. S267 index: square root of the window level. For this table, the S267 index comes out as 1.94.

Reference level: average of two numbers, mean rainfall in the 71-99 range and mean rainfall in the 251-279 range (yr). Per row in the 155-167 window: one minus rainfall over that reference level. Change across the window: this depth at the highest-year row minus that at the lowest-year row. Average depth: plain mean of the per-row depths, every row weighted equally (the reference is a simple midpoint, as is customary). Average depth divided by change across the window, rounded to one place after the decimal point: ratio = -4.5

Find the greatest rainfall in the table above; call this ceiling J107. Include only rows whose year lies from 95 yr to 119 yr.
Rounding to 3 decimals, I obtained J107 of 4.593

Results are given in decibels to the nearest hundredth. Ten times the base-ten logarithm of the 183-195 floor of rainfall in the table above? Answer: 6.39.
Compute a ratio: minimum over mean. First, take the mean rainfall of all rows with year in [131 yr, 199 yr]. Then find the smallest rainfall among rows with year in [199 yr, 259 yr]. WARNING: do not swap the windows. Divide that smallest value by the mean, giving 0.91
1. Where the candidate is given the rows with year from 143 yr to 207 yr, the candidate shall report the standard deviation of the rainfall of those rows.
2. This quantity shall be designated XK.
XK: 0.15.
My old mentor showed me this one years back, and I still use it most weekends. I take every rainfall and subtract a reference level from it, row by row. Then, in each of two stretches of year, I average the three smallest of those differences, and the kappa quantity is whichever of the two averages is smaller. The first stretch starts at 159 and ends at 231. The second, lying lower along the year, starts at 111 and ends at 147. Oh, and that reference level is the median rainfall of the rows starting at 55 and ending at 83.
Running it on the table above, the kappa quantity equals -0.40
